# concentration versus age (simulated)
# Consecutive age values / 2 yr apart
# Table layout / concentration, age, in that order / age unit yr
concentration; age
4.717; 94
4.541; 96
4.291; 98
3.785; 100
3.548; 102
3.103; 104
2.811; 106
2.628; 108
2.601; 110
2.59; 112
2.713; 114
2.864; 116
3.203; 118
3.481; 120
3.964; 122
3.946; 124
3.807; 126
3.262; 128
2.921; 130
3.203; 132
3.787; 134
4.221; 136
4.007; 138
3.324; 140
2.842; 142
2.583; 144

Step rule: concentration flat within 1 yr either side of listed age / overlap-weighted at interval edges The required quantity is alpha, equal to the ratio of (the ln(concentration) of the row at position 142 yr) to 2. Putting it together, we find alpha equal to 0.52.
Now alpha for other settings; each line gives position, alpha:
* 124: 0.69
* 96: 0.76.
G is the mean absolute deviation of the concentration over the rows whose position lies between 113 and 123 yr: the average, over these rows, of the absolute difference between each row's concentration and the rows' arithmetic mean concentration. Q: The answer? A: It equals 0.38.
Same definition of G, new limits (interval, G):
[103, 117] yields 0.14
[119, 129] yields 0.26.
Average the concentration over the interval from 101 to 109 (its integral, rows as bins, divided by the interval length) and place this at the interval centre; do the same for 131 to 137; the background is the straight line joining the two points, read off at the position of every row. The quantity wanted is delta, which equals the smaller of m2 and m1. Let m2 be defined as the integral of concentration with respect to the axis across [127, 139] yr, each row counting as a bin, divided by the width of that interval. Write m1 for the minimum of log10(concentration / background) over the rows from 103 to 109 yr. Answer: -0.071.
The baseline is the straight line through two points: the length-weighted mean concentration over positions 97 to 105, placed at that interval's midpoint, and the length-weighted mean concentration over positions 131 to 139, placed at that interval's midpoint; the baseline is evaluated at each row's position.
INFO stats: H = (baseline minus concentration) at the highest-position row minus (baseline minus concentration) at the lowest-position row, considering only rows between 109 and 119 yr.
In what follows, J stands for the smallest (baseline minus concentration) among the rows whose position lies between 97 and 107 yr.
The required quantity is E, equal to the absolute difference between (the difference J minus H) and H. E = 0.53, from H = -0.6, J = -0.6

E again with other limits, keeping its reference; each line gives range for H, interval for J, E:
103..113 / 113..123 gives 1.29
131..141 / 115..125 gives 0.02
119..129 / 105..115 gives 0.39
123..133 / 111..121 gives 1.27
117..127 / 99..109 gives 1.04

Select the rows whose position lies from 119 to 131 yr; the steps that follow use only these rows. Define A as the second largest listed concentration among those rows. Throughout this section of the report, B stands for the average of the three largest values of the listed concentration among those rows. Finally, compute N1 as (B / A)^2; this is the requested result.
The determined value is 0.98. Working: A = 3.946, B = 3.9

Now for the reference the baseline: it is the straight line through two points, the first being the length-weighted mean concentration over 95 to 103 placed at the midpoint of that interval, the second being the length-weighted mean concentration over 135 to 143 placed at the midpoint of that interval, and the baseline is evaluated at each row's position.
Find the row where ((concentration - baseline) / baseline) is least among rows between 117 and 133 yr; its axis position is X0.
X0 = 130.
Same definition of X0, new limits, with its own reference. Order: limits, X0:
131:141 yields 132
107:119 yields 110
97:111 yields 110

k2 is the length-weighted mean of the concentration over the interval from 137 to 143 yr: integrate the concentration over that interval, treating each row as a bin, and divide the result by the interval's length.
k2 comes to 3.4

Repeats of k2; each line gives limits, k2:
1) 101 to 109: 3.0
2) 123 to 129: 3.7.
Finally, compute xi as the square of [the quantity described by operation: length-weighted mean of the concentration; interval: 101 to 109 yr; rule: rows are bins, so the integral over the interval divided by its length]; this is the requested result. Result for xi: 9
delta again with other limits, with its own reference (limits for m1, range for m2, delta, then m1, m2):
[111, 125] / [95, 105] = -0.091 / -0.091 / 3.85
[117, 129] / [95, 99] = -0.042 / -0.042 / 4.42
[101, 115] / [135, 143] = -0.091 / -0.091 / 3.60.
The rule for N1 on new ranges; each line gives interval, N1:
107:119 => 1.04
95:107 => 0.96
